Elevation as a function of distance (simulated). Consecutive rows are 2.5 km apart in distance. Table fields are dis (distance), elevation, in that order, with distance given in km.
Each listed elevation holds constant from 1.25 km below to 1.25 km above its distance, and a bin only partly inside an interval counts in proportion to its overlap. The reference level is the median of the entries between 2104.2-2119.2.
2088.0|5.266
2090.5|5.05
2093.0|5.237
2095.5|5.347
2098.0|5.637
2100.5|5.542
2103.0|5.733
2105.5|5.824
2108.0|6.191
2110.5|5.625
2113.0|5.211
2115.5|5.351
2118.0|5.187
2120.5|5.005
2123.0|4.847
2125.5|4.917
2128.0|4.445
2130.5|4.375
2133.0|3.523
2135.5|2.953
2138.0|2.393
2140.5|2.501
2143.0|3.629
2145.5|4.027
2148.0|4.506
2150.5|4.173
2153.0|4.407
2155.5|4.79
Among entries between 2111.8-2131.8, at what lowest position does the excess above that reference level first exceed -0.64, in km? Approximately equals 2113.0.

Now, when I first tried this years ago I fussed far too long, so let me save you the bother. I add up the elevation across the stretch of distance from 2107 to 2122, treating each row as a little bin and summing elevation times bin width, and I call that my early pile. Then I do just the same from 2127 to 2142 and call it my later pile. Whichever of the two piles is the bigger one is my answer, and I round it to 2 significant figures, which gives 81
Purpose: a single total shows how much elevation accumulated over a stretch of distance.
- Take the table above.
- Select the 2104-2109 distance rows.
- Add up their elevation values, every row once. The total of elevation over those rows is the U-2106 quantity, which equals 12.0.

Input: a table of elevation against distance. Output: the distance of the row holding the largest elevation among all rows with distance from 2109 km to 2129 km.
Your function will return 2110.5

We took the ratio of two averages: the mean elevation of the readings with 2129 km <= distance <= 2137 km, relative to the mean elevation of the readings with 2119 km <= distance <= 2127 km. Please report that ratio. 0.73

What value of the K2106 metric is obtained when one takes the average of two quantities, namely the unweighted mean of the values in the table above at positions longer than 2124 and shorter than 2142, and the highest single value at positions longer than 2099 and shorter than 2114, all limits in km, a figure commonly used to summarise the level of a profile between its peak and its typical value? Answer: 4.9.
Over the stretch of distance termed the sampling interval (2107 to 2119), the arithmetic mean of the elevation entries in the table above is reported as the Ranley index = 5.5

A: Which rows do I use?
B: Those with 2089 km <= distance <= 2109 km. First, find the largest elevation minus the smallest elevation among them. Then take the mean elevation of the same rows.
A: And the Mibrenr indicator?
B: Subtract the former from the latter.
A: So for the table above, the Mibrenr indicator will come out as 4.4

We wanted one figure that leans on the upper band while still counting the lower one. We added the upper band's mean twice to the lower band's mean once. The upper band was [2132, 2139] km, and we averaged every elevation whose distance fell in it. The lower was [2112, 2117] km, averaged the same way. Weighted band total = 11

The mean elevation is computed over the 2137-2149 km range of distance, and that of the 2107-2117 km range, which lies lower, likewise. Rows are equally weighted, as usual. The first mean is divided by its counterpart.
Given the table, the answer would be 0.61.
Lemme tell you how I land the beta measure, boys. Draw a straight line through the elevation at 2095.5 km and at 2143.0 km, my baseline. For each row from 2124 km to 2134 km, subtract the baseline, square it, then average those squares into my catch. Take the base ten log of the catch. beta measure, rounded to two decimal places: -0.69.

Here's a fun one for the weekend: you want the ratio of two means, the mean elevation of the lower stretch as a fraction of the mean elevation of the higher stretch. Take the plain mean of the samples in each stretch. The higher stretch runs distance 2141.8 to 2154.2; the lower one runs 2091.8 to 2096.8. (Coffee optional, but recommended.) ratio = 1.28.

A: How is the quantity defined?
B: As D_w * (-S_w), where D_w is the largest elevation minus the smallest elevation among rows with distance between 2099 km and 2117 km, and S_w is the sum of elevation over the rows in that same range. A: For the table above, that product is -39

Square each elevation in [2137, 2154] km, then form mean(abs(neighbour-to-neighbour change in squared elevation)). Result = 3.2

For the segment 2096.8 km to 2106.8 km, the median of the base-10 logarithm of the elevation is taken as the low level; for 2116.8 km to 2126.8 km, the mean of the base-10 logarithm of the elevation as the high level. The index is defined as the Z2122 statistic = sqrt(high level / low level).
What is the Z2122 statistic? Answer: 0.96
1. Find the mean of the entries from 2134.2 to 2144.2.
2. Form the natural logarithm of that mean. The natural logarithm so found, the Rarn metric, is 1.05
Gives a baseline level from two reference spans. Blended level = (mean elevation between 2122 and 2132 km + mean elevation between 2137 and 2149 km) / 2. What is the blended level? 4.0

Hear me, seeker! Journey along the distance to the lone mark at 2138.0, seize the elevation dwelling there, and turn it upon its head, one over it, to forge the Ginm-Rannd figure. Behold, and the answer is 0.418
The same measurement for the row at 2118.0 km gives 0.193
